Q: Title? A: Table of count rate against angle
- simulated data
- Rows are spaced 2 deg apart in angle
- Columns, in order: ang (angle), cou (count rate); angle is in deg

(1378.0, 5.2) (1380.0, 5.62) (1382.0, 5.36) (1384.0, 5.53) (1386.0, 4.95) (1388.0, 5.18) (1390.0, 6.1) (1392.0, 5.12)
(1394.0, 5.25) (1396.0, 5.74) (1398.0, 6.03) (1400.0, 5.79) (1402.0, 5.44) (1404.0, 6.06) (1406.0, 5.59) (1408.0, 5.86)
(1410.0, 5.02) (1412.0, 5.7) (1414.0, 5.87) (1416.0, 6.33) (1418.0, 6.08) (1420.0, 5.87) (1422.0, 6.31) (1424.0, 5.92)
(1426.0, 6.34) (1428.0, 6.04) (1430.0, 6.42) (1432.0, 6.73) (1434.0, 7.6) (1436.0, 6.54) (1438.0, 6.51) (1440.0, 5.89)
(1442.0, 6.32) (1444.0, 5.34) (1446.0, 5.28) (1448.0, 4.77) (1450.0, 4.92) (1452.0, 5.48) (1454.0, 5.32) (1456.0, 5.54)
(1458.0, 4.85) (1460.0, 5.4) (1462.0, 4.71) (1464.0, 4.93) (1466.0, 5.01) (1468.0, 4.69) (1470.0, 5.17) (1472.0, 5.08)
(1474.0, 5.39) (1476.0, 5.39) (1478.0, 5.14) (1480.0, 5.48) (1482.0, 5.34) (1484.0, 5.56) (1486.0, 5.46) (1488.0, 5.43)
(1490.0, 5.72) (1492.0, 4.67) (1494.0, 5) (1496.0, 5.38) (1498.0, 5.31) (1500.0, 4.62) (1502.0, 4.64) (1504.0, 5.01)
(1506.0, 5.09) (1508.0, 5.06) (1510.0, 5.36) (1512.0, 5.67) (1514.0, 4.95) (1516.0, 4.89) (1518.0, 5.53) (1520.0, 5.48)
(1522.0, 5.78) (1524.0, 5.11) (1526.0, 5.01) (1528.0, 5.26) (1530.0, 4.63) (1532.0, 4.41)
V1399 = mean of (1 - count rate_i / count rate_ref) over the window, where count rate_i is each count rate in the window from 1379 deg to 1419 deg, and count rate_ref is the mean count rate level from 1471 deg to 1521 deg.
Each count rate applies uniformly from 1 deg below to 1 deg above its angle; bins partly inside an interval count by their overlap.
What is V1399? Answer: -0.077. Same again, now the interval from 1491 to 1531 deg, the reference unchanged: 0.020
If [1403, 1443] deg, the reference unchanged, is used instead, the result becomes -0.177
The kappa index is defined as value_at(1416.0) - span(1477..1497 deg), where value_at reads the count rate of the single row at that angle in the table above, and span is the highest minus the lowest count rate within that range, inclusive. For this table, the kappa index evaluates 5.3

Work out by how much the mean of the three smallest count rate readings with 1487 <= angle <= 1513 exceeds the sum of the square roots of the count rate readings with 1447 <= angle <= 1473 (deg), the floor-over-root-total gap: -24.6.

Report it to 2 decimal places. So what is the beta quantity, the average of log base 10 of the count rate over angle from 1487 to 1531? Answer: 0.71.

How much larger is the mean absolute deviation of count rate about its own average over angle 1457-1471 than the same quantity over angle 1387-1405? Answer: -0.15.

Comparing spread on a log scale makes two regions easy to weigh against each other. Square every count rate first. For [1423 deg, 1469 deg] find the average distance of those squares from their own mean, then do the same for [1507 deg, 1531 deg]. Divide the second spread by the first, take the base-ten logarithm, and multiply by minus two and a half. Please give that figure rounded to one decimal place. 1.0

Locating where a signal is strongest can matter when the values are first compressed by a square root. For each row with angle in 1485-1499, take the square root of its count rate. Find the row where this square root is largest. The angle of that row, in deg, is 1490.0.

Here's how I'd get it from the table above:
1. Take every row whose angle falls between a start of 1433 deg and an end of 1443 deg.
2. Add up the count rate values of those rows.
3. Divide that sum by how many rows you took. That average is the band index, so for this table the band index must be 6.57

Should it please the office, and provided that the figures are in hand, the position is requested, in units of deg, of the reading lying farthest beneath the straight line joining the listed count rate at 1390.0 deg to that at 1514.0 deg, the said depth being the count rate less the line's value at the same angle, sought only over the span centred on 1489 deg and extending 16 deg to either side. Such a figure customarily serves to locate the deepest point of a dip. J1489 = 1492.0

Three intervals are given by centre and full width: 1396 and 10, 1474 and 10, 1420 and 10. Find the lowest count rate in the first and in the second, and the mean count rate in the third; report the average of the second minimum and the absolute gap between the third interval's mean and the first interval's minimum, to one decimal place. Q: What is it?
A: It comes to 3.0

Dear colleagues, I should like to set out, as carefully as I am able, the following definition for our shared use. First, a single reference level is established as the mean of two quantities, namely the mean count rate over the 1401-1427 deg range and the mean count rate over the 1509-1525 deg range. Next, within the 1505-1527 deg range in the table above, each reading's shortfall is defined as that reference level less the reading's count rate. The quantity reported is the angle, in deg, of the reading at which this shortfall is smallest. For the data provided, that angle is 1522.0 deg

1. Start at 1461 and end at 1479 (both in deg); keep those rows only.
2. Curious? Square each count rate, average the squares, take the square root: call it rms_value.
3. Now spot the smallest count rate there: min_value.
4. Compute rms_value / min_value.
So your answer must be 1.08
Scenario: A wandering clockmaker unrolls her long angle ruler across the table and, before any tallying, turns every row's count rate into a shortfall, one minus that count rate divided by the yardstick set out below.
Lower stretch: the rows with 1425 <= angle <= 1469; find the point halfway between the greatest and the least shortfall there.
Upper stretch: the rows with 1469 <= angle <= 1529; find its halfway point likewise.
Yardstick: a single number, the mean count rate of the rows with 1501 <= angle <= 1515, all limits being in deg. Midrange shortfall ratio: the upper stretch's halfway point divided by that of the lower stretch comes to 0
